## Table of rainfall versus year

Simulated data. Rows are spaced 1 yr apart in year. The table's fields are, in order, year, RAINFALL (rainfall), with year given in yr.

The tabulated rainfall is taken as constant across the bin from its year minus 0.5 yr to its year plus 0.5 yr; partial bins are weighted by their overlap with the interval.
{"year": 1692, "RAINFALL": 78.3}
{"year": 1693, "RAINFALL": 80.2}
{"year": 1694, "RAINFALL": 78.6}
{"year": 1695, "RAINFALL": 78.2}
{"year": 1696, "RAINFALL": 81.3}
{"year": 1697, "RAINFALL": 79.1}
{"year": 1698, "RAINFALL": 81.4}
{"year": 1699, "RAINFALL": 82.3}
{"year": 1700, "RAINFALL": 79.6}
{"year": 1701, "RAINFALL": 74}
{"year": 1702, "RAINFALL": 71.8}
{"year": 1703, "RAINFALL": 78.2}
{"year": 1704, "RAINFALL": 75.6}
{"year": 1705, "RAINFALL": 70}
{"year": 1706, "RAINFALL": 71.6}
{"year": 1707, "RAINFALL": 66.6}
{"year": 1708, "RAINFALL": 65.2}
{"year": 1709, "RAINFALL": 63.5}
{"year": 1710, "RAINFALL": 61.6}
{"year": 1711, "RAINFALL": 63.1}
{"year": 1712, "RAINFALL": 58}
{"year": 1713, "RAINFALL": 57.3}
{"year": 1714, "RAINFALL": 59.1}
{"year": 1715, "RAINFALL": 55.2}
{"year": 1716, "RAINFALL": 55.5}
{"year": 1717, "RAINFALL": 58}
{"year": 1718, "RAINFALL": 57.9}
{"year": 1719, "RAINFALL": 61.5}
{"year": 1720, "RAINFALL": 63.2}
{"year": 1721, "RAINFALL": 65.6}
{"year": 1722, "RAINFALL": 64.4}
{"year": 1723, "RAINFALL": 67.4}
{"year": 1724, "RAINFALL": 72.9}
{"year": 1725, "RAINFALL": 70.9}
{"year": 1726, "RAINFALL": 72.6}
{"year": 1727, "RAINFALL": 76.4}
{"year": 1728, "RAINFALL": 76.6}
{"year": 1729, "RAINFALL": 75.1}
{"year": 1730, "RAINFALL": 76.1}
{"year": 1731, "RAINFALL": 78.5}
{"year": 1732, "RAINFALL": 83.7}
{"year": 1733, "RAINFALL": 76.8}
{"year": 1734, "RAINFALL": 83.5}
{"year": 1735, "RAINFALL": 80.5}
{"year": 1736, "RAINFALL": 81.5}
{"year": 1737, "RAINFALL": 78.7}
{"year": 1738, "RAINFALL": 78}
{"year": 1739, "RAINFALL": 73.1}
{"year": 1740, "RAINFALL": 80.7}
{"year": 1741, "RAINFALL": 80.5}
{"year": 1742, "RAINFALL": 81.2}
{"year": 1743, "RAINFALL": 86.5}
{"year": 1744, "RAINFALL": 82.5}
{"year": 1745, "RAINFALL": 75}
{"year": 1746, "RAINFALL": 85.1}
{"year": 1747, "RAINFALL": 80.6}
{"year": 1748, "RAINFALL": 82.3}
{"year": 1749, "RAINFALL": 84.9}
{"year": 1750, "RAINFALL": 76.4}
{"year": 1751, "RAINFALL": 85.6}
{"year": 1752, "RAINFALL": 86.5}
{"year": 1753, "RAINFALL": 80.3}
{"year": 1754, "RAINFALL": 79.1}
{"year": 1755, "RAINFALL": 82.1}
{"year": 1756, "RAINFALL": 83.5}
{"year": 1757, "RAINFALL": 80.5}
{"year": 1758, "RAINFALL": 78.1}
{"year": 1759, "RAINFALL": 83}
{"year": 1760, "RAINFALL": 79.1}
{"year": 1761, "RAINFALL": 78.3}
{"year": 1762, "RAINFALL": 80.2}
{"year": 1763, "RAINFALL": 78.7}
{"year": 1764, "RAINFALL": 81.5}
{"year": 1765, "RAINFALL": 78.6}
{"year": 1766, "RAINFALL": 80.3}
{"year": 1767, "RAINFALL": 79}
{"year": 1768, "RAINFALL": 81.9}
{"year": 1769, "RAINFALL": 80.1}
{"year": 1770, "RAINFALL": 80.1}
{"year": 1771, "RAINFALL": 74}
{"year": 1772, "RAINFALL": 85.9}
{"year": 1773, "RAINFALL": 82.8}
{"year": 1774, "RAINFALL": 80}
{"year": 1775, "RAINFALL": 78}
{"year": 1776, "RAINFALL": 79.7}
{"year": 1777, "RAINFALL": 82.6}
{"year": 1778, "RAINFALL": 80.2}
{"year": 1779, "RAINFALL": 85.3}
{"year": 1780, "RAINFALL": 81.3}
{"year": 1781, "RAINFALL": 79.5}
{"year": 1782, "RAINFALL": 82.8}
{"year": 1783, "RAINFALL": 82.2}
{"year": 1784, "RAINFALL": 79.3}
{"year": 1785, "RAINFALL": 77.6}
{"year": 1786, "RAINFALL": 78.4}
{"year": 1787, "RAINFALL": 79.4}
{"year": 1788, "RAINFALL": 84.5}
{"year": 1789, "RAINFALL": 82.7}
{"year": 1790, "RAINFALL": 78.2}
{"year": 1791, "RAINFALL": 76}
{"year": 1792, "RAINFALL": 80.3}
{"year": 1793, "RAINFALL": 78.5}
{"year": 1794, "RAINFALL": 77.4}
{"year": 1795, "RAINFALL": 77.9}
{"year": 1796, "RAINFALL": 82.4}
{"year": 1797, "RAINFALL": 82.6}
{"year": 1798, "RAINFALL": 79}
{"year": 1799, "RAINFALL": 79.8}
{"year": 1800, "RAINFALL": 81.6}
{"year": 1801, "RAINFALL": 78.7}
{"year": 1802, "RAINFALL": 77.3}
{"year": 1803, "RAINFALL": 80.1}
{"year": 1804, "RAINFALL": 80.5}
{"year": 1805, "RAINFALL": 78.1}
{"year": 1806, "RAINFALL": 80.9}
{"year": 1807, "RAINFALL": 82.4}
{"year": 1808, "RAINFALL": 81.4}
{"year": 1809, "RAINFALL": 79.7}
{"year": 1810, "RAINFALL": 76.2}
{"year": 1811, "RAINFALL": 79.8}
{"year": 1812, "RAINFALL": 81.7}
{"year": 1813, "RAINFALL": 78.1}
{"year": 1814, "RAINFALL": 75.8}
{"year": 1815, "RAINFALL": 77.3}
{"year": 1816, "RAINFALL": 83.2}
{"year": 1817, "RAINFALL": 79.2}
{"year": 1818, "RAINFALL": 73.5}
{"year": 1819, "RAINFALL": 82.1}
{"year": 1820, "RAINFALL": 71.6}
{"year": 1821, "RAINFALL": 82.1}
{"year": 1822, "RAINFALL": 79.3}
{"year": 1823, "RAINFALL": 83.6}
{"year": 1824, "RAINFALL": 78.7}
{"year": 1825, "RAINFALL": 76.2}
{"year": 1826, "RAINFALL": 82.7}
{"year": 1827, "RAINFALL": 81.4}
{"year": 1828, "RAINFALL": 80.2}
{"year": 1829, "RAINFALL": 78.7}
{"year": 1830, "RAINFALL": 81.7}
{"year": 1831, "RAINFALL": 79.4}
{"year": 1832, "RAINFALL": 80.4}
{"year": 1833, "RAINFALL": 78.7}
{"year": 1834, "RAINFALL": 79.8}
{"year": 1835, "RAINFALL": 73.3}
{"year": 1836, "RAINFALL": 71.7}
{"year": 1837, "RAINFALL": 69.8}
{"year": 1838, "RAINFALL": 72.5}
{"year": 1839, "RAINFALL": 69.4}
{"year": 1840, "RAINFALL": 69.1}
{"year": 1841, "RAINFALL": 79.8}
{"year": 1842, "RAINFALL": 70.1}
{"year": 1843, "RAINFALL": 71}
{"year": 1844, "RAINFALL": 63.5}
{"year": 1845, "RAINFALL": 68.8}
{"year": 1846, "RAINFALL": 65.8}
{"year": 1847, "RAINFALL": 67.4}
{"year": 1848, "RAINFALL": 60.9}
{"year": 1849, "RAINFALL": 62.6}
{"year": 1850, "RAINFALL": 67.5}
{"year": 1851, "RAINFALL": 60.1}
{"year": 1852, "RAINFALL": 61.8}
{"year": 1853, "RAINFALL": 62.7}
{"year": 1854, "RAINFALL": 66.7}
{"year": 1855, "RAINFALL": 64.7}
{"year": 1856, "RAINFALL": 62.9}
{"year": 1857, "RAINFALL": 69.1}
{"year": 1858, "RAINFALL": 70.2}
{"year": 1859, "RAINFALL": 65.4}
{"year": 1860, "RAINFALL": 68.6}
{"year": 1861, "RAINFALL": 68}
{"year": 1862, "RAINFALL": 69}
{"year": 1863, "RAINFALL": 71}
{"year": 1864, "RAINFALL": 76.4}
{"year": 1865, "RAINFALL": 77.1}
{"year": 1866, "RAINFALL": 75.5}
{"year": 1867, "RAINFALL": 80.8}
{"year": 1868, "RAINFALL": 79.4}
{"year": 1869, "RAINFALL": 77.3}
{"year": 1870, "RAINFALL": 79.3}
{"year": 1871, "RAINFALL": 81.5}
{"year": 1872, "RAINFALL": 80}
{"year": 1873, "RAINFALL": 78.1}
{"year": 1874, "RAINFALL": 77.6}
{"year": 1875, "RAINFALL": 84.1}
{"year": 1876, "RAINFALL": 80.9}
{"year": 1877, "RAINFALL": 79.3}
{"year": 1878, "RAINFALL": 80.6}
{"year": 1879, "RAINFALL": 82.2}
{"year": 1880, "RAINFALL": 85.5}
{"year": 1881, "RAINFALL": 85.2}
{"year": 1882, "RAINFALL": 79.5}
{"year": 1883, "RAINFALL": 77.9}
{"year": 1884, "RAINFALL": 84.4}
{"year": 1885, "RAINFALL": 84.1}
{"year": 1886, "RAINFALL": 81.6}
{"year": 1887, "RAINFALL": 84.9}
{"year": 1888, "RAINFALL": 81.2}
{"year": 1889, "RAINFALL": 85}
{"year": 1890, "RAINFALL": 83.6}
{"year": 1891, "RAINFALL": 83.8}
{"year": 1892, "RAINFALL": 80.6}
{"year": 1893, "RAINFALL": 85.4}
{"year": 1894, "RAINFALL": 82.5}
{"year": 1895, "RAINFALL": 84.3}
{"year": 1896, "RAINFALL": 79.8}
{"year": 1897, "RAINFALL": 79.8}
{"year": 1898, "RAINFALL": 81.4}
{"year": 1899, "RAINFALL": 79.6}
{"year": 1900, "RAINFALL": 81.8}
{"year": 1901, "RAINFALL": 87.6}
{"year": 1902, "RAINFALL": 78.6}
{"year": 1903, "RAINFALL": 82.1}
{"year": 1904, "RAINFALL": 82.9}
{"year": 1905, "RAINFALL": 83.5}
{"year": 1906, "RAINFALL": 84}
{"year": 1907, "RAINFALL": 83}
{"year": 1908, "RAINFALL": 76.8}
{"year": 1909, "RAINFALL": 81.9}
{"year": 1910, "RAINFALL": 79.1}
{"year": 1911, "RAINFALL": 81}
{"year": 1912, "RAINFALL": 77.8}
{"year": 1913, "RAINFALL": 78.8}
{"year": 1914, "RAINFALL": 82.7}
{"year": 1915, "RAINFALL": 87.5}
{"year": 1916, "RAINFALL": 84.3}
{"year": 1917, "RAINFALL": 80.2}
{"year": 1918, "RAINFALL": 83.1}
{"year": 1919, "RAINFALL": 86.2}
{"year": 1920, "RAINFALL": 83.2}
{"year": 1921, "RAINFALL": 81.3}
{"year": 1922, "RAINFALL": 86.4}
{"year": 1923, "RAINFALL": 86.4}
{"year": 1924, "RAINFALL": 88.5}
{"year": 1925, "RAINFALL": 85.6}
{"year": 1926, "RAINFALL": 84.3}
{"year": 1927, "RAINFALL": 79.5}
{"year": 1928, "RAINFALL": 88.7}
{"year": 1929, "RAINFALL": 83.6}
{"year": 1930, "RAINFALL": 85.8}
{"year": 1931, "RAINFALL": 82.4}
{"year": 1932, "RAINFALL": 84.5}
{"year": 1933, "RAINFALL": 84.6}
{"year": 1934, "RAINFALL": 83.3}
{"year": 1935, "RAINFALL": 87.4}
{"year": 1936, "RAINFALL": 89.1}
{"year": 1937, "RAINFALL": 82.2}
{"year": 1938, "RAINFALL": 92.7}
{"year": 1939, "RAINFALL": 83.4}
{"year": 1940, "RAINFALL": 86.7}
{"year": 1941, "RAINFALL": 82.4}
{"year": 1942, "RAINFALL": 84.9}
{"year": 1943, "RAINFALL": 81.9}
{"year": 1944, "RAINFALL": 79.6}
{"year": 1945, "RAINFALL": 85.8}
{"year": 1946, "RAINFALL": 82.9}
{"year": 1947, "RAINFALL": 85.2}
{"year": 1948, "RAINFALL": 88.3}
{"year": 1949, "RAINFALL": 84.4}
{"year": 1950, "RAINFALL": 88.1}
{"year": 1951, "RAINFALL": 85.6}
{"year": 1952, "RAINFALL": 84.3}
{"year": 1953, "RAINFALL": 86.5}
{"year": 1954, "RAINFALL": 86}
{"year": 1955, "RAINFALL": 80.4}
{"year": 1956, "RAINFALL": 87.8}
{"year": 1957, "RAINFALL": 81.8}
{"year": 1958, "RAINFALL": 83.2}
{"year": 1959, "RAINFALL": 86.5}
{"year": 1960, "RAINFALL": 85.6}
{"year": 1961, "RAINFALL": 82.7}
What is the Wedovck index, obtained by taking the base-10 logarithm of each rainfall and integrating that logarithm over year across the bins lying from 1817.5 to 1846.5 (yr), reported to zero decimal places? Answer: 54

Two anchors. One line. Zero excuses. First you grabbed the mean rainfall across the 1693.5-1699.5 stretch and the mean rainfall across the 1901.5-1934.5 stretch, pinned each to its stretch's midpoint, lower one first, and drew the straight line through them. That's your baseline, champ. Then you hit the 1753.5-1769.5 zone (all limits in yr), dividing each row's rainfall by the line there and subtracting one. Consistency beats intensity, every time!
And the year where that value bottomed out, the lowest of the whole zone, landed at 1758 yr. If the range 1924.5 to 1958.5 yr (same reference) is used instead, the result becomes 1944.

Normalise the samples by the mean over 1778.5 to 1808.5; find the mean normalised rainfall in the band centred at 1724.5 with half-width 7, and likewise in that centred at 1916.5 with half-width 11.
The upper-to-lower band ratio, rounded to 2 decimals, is 1.18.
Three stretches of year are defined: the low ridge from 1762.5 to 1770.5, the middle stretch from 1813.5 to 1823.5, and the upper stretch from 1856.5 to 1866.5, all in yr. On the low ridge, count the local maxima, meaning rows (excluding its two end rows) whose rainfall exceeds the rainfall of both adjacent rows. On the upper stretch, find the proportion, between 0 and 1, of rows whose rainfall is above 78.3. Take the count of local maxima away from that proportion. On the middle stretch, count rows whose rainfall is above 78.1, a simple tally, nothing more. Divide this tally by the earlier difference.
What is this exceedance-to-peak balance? -2.0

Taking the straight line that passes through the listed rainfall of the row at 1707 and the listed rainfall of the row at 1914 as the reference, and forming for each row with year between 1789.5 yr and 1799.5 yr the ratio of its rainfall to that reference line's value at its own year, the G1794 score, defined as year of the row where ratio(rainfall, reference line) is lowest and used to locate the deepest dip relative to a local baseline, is 1791 yr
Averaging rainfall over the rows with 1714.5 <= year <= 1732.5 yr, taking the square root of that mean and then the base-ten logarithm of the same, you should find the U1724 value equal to 0.92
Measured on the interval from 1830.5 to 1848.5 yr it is 0.93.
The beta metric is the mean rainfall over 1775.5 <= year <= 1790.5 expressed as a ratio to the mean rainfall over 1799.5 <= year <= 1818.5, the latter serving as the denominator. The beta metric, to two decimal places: 1.02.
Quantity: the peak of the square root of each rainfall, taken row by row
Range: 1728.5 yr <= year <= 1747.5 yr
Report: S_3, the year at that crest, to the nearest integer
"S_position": 1743 yr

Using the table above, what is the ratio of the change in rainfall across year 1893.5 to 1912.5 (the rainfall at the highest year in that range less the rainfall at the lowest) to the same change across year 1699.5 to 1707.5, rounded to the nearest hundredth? 0.36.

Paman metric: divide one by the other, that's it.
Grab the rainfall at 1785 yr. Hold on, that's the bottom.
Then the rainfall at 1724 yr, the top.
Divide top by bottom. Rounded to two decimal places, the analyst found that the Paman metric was 0.94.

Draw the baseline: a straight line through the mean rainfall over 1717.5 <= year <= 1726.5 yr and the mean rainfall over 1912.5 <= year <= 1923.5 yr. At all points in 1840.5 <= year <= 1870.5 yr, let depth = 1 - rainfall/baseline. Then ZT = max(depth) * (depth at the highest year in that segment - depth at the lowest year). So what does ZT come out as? 0.0090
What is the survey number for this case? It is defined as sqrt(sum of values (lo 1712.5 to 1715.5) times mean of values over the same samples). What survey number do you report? 99.1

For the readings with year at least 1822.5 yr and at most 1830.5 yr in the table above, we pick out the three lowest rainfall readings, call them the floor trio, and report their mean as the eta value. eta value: 77.9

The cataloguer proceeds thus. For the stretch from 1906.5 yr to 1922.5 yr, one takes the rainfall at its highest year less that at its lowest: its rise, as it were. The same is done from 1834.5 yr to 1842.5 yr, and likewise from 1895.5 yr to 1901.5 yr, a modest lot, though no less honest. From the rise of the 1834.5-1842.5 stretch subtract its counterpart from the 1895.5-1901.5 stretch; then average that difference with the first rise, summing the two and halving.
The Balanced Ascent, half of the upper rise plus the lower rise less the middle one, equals -3.8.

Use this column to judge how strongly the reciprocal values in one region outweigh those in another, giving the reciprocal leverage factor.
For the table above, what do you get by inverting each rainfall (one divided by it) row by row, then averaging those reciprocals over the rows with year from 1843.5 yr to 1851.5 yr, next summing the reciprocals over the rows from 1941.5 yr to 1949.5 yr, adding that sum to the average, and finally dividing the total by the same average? 7.1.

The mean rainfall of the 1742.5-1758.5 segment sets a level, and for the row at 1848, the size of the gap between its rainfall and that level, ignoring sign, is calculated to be 21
